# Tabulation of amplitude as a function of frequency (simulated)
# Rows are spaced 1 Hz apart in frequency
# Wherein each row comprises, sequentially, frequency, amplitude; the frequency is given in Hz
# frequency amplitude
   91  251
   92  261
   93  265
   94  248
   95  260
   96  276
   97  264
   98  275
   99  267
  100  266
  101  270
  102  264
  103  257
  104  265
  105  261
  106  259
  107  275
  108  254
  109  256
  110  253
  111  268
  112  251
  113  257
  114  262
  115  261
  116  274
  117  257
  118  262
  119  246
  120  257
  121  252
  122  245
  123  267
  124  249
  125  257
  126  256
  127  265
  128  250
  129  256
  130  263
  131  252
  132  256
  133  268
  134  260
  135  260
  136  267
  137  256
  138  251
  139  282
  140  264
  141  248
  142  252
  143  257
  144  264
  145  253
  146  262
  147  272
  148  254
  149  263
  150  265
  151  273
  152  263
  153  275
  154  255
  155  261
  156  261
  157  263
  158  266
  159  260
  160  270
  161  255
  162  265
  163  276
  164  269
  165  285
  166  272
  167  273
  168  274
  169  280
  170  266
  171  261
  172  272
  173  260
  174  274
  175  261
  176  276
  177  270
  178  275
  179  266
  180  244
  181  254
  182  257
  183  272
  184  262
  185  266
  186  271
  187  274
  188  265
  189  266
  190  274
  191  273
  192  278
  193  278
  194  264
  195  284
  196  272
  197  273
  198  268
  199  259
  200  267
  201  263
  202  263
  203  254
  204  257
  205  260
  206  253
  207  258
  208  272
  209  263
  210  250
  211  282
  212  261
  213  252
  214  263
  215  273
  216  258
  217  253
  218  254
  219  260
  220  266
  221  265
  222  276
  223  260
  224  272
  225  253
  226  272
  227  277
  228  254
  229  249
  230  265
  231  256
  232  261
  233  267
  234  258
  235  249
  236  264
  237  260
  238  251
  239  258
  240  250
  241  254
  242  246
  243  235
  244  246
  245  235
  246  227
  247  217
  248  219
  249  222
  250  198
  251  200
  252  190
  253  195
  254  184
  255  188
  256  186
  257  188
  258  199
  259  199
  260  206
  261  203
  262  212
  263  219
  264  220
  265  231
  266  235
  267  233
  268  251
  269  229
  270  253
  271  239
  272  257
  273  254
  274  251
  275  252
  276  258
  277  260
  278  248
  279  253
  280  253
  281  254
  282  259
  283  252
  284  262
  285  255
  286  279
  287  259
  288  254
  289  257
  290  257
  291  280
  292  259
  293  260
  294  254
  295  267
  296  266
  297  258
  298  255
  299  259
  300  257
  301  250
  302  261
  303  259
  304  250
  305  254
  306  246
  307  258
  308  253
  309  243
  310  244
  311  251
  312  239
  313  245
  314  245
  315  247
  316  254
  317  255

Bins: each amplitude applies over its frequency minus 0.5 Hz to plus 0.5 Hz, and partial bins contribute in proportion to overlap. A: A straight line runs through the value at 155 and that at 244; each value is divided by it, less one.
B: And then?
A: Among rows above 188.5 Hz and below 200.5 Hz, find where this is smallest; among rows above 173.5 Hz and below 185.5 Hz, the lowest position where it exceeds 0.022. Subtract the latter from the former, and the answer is 25 Hz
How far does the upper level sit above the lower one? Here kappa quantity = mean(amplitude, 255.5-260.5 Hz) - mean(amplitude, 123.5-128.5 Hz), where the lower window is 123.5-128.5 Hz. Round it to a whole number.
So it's -60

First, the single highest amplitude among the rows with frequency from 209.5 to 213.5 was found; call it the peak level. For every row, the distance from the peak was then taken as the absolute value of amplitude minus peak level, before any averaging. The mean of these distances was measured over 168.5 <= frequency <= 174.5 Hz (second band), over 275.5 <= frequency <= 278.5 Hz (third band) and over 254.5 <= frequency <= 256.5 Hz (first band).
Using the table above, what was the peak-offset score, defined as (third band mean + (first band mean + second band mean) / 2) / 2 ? 40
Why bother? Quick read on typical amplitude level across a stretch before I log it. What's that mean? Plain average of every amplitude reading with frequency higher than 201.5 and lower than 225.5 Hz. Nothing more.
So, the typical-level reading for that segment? 262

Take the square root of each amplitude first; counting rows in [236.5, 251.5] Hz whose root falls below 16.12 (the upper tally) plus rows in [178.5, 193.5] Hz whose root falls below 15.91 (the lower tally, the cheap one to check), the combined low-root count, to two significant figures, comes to 15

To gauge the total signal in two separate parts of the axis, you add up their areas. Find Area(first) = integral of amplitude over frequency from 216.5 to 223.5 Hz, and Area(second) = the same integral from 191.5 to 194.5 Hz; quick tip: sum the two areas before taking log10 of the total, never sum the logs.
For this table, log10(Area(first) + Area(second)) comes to 3.42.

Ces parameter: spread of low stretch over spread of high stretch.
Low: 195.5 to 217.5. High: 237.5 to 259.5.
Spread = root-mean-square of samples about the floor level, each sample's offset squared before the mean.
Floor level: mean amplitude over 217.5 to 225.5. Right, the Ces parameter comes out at 0.16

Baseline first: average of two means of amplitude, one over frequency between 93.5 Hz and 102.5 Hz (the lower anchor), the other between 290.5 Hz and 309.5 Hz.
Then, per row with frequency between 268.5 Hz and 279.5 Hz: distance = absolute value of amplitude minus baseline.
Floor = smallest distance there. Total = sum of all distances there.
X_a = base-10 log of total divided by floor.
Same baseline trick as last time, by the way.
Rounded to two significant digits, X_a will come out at 1.9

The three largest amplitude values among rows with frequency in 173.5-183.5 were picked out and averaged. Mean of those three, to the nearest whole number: 275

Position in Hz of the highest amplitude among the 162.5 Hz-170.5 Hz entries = 165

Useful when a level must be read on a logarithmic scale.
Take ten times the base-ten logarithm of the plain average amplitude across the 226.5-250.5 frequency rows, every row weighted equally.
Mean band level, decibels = 23.9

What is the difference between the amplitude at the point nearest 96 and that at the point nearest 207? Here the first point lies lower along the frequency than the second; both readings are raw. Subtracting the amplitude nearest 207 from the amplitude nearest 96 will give 18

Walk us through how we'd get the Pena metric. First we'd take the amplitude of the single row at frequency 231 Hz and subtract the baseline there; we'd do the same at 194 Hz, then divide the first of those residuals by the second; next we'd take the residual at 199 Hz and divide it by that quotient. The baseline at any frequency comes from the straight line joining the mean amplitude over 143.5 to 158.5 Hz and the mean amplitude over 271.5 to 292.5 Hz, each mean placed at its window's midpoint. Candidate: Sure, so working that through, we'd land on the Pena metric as 1.5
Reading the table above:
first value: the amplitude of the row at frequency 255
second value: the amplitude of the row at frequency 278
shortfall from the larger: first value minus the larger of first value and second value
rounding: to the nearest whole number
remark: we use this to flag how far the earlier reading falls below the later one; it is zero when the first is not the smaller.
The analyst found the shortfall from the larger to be -60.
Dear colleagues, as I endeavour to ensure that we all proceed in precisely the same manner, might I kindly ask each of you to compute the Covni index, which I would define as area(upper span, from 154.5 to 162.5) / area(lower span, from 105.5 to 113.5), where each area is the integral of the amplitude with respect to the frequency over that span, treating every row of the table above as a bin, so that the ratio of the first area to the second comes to 1.014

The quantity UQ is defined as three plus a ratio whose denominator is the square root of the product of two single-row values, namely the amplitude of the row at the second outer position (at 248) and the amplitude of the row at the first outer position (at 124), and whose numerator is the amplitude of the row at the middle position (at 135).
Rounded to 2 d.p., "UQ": 4.11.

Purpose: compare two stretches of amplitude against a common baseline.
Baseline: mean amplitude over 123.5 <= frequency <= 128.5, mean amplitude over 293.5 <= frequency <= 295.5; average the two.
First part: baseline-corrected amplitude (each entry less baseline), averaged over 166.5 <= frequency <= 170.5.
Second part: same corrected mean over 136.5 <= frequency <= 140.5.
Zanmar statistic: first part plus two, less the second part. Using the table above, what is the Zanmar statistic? 12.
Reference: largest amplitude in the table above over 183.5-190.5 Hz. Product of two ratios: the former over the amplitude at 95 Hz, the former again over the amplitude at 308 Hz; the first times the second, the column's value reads 1.14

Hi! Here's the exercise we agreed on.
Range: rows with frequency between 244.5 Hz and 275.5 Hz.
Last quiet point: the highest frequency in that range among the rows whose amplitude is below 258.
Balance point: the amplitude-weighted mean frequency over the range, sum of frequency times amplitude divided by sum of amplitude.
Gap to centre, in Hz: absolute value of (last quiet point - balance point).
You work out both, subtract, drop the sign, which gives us 14.4 Hz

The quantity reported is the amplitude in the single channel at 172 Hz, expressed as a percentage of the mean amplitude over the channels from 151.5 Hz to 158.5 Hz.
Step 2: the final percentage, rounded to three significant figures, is 103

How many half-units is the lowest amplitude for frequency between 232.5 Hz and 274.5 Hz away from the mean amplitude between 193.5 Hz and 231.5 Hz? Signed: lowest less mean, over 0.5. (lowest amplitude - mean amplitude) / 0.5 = -158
